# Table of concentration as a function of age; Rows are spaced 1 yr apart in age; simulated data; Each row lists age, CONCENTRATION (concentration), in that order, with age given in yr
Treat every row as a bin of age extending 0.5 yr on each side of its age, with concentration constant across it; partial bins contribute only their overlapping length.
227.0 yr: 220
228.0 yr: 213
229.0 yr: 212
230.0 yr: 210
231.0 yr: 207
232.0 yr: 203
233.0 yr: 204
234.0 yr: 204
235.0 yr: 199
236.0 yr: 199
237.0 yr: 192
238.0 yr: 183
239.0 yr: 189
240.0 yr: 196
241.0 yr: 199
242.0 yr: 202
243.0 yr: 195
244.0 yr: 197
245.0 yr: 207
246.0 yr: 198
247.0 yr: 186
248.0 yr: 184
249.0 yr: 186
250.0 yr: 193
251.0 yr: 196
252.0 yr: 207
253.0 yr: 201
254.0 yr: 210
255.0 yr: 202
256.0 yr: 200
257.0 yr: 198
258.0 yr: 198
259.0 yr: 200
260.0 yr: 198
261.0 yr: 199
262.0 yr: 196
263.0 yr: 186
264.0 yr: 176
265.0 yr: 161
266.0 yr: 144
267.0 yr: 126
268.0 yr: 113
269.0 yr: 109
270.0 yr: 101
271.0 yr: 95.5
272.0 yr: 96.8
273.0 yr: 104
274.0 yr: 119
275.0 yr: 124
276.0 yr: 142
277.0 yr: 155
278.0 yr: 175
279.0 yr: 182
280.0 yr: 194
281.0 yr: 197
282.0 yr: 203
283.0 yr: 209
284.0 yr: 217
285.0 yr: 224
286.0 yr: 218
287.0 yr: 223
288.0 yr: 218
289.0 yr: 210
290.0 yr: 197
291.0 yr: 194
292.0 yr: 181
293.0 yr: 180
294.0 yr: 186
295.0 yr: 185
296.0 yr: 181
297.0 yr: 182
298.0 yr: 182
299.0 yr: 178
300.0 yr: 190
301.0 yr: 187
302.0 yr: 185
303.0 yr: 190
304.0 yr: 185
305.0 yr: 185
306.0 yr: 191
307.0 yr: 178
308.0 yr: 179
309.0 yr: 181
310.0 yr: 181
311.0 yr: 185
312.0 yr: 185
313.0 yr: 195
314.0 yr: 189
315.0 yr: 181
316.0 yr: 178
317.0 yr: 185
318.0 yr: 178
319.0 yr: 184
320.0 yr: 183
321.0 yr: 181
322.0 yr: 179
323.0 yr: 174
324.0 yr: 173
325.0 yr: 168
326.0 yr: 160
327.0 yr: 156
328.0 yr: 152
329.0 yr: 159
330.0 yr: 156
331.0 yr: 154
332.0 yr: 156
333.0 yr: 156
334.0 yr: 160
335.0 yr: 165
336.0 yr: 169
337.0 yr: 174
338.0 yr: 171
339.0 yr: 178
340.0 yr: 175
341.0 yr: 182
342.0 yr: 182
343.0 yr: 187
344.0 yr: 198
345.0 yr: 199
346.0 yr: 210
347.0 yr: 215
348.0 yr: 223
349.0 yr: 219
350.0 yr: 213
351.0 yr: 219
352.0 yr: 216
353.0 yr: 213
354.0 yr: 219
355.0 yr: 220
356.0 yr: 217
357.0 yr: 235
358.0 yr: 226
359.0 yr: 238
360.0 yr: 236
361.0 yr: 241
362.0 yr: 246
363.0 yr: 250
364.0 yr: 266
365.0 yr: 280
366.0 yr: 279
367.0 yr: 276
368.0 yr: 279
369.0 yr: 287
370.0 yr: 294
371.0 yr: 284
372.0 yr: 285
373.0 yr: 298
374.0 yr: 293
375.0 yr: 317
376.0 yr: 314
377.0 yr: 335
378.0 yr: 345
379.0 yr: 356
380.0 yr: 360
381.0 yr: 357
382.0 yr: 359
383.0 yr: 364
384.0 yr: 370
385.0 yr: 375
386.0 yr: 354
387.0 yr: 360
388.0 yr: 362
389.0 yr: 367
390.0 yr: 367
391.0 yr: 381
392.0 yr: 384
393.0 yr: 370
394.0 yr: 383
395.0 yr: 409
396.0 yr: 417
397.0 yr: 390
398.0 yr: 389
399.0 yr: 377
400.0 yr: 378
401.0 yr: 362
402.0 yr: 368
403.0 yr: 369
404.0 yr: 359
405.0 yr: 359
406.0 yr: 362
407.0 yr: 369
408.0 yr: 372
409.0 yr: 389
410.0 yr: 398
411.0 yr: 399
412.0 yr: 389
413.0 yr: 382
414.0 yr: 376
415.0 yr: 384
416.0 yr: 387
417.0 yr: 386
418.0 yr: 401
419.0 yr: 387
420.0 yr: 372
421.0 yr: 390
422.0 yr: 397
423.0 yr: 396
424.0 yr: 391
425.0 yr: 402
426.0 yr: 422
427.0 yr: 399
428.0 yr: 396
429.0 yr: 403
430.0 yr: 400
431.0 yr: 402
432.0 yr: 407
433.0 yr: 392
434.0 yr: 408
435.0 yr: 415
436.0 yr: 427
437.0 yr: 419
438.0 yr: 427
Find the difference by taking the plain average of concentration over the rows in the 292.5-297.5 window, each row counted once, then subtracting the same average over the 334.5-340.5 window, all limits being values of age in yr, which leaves 11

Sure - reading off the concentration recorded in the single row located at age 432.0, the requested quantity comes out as 407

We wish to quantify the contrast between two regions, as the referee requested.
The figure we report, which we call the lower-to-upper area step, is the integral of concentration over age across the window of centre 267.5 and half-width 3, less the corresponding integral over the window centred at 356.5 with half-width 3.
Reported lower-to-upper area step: -601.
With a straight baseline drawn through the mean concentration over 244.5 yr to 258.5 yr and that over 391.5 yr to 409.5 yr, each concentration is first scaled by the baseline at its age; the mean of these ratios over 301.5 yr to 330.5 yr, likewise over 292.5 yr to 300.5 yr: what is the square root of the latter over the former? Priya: 1.06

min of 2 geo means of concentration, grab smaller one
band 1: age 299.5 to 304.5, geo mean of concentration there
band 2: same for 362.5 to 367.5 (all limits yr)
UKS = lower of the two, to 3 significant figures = 187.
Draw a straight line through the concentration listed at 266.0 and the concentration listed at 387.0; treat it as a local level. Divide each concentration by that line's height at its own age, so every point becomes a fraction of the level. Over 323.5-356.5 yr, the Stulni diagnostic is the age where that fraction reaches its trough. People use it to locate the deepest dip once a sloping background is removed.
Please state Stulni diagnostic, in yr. 333.0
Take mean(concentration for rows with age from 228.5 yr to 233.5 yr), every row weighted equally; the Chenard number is 207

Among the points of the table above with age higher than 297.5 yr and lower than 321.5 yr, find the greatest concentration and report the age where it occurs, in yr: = 313.0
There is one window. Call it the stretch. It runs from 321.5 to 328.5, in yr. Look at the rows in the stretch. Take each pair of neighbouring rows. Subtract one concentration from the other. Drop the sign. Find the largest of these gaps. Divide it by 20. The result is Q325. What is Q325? 0.40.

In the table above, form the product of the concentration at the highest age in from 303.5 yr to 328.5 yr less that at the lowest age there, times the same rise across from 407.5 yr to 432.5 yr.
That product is -1155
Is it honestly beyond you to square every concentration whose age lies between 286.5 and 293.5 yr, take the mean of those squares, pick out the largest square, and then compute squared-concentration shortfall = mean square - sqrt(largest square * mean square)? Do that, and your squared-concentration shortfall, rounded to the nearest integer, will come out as -4412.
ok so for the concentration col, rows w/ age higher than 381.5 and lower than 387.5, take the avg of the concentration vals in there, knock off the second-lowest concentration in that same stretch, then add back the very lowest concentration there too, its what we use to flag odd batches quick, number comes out 359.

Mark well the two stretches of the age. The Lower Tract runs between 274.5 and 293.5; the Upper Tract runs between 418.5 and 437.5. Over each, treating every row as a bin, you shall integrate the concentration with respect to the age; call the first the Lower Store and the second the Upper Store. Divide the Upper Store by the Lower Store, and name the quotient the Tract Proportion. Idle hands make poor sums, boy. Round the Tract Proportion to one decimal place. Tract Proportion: 2.1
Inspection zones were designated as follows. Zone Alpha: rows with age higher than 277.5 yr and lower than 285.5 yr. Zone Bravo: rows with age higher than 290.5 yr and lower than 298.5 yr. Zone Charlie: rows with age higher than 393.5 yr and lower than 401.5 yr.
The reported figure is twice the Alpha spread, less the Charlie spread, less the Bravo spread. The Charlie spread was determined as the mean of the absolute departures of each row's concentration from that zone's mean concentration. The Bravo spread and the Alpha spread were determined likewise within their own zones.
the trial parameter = 10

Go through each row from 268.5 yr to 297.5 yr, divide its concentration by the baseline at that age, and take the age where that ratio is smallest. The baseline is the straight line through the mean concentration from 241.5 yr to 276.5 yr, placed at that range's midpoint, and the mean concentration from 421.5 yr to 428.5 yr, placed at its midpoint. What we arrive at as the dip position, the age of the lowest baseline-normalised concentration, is 271.0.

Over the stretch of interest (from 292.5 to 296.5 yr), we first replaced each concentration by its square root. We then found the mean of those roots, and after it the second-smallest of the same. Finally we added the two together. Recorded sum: 27.0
